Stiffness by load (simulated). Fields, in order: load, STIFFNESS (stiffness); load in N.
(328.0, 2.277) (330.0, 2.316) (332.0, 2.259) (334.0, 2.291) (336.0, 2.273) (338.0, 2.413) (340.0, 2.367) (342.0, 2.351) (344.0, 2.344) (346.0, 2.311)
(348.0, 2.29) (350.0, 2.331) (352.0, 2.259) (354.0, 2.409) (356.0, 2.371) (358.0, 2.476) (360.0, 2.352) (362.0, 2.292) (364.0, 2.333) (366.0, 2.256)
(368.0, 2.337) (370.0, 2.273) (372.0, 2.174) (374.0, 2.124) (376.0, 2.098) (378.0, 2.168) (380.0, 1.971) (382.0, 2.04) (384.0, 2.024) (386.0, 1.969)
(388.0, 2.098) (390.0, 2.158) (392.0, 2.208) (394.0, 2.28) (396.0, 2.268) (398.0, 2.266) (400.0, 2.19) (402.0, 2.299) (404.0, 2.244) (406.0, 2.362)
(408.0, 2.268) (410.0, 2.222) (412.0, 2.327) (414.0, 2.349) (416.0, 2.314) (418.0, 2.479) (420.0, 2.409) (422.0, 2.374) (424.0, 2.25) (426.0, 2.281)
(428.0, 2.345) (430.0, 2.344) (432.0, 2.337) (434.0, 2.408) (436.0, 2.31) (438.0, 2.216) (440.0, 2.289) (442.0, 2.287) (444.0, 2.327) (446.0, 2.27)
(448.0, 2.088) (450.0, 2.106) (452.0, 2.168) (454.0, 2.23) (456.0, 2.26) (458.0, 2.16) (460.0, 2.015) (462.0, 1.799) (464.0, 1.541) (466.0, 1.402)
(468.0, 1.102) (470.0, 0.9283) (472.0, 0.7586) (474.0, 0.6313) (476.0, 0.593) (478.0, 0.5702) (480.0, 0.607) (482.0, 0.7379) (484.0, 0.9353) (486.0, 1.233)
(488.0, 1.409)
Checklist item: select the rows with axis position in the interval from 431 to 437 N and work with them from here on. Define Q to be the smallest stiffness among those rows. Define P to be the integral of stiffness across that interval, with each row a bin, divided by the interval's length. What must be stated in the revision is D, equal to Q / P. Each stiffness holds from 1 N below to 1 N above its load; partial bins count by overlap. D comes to 0.982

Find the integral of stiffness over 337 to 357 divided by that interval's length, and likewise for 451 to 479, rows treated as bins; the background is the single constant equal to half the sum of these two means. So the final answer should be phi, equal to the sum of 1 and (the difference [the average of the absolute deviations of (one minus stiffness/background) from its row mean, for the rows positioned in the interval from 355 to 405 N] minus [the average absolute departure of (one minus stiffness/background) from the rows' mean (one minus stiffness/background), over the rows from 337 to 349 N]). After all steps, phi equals 1.04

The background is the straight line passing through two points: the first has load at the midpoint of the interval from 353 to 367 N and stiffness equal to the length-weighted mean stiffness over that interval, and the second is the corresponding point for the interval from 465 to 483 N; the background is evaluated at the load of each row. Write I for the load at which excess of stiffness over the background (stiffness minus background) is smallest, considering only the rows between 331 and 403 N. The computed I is 332.0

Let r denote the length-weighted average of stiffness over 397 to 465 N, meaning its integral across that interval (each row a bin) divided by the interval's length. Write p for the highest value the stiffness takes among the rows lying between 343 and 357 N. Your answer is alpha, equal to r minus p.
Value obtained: -0.17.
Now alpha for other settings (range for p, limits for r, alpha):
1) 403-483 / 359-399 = -0.29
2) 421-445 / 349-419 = -0.16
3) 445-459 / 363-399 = -0.10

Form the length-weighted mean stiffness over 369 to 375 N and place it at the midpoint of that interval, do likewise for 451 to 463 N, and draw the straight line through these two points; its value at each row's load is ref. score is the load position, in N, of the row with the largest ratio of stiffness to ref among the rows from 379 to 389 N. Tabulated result 388.0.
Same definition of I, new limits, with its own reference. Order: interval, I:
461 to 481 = 476.0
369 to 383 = 380.0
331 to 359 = 332.0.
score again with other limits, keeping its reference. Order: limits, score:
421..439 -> 434.0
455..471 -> 456.0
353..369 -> 358.0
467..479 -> 468.0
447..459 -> 456.0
